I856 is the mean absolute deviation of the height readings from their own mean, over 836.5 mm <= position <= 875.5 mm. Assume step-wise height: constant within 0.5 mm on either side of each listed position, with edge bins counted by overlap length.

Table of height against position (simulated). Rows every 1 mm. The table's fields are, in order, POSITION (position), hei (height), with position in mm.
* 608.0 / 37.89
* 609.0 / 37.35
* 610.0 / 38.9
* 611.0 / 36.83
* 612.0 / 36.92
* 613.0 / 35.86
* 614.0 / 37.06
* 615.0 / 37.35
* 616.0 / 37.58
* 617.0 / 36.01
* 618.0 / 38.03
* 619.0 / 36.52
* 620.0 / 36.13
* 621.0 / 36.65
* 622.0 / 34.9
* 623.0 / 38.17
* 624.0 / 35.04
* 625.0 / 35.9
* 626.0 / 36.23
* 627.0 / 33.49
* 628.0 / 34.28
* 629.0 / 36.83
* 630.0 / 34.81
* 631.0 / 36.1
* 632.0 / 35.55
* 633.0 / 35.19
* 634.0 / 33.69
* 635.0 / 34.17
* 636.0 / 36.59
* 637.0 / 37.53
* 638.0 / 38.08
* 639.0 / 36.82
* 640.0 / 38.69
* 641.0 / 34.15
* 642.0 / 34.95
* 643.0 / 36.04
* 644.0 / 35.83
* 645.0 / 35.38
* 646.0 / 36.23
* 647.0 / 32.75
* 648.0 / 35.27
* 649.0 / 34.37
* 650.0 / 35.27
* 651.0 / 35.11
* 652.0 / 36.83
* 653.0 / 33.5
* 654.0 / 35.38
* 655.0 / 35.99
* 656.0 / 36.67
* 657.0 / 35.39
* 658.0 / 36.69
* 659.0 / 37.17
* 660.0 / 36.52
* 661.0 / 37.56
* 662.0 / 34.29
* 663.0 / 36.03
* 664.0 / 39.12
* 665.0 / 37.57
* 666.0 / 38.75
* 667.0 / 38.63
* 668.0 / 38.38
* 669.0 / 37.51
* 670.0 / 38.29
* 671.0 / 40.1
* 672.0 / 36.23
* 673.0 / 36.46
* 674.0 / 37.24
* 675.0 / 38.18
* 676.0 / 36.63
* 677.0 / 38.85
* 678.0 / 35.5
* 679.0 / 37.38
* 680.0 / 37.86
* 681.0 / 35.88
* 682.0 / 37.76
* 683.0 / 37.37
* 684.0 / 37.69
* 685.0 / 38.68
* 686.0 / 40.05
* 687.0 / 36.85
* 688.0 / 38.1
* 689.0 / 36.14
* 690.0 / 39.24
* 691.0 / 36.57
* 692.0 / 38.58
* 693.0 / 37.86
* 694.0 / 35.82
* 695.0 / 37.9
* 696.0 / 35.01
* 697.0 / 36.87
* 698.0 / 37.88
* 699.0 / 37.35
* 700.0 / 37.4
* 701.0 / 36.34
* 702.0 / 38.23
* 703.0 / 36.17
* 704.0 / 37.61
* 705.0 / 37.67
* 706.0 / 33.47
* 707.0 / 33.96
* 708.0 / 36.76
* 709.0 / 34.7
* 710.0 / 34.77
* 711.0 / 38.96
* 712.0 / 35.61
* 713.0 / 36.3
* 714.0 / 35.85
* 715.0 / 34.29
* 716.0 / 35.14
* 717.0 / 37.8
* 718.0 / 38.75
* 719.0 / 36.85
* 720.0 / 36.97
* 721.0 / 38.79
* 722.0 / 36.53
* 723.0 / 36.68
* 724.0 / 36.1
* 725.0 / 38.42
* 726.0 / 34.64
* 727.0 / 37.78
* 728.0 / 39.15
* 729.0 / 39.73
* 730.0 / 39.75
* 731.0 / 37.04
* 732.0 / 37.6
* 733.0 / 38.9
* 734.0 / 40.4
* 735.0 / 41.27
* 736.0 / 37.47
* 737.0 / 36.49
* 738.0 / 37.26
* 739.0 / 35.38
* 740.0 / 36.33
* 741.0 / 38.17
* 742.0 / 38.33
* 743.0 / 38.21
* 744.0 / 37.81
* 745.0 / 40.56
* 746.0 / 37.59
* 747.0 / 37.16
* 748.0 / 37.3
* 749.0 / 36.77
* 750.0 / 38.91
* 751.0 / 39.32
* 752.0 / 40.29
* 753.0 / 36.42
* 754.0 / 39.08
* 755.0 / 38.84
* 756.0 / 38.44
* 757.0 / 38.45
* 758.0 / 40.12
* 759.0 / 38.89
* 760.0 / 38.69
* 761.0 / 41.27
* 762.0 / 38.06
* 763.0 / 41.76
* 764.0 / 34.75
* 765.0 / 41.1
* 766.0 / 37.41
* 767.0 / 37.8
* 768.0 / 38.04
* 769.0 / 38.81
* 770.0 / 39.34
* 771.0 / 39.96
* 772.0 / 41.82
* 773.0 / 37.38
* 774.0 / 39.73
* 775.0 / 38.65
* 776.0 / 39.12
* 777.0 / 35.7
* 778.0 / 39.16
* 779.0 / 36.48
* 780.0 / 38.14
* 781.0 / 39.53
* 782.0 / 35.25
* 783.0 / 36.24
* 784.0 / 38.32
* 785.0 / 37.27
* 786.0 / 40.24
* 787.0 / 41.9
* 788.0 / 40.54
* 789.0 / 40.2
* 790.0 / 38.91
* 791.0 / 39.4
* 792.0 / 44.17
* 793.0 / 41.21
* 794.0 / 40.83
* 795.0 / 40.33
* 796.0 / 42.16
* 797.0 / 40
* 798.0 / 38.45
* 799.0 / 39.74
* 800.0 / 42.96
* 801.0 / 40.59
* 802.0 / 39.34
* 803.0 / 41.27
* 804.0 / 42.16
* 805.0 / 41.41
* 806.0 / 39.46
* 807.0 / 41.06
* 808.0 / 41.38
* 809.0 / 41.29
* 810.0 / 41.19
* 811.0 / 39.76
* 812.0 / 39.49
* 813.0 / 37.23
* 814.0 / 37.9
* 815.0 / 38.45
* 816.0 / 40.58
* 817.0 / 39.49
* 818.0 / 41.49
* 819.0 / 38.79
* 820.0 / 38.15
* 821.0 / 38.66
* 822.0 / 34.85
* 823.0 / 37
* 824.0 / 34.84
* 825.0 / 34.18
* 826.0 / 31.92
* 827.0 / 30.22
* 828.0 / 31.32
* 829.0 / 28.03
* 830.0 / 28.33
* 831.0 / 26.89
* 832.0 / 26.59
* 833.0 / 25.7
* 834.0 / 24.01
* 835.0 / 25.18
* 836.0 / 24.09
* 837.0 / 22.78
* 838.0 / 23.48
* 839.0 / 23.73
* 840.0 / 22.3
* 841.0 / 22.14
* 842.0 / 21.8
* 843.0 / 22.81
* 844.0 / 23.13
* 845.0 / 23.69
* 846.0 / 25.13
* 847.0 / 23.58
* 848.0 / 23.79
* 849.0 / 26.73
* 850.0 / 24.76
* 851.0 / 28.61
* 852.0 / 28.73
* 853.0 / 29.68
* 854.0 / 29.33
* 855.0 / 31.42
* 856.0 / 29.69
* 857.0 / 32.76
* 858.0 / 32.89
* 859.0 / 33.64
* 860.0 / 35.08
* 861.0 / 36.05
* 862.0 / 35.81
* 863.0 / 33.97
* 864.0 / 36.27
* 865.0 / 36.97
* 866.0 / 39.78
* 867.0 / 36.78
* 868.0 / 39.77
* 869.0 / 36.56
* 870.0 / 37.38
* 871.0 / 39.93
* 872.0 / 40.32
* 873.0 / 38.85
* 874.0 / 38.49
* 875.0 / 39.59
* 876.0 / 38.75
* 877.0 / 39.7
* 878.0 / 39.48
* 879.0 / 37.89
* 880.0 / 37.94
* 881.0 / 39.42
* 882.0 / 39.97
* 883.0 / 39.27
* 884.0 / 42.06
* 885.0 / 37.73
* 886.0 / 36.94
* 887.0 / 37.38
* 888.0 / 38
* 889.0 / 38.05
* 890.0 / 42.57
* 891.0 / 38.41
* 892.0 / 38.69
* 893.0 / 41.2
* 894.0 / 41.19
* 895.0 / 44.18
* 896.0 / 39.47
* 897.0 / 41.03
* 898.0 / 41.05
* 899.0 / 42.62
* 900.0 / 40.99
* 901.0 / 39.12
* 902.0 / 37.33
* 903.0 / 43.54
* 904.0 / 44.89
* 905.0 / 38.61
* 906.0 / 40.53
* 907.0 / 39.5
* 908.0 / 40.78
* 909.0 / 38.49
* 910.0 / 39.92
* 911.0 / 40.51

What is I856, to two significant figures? 5.8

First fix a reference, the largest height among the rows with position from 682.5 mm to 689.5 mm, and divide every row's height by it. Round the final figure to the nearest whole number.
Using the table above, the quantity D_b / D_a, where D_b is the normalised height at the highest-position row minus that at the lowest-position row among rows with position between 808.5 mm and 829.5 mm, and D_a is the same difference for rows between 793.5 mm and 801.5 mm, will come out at 55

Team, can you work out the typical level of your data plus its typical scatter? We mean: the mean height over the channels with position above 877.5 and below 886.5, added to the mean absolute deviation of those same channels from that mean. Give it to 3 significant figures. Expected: 40.2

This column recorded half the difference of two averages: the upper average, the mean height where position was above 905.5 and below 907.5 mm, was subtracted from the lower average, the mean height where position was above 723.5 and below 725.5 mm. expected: -1.4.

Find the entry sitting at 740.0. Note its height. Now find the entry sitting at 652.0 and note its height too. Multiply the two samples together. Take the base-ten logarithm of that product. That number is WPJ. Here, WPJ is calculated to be 3.13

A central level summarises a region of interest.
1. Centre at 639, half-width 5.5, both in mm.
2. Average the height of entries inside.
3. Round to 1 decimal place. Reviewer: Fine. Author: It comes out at 36.0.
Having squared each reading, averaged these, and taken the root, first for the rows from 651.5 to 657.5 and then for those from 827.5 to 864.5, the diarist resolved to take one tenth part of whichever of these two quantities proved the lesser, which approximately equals 2.80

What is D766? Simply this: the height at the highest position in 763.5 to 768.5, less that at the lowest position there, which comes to 3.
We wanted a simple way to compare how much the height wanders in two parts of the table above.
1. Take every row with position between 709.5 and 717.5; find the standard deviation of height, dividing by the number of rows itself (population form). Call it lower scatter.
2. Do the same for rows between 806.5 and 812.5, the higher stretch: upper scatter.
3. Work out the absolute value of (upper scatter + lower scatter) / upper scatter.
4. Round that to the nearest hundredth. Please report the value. 2.92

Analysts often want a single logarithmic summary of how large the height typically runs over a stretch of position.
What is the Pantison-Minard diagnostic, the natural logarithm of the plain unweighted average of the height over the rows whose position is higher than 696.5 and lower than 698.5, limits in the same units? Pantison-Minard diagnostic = 3.62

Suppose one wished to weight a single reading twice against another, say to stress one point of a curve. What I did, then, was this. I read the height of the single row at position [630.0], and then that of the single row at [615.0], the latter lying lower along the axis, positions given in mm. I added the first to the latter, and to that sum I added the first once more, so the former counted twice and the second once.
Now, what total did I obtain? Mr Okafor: 107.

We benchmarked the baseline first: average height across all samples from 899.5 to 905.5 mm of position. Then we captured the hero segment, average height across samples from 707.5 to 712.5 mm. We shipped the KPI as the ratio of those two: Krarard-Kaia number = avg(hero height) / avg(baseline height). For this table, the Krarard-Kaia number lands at 0.89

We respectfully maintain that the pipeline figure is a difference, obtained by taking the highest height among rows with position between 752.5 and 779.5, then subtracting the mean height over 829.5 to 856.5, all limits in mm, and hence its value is 16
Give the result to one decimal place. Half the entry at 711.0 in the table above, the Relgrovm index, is 19.5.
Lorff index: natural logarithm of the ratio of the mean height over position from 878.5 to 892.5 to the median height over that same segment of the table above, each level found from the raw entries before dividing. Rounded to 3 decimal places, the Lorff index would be 0.017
